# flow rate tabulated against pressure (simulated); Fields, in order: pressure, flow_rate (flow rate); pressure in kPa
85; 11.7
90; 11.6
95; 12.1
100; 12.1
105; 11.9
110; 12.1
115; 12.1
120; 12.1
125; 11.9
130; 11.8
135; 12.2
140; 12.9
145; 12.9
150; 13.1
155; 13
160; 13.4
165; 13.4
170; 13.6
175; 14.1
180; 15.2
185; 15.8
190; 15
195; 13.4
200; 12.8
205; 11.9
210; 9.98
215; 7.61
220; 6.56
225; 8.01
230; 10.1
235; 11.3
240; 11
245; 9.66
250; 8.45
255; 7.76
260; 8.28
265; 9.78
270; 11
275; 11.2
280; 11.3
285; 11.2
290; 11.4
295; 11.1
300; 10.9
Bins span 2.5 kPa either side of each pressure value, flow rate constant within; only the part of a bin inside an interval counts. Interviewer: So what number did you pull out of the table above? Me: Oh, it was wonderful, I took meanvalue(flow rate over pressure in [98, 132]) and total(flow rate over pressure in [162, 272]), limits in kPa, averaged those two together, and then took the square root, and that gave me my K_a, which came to 11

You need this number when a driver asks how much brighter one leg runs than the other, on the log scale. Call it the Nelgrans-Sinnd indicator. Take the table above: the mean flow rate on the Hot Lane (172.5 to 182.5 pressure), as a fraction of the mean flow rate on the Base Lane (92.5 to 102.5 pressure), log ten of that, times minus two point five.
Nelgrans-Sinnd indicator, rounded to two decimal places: -0.21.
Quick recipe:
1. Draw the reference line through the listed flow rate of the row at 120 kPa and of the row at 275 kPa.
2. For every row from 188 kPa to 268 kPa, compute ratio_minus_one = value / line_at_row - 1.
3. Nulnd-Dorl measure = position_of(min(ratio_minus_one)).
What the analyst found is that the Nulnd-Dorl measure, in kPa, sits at 220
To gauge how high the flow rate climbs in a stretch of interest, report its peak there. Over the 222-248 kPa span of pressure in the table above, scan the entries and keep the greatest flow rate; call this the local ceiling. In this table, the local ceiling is 11.3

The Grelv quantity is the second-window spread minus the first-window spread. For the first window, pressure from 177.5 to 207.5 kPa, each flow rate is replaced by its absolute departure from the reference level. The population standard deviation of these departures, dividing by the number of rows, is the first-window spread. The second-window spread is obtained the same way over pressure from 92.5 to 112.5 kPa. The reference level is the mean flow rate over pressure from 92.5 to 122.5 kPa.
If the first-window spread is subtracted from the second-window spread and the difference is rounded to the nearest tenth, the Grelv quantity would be -1.3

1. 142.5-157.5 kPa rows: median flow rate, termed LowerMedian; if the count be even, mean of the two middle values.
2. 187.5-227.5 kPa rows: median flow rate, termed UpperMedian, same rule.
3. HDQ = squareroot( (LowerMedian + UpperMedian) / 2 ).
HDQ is 3.46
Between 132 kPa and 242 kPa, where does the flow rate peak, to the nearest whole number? 185 kPa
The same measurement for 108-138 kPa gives 135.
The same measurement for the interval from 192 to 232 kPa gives 195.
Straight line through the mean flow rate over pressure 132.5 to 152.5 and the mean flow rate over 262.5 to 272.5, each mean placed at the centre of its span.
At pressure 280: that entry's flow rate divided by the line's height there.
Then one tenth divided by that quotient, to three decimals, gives 0.090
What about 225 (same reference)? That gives 0.140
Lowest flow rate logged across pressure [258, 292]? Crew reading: 8.28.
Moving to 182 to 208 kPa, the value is 11.9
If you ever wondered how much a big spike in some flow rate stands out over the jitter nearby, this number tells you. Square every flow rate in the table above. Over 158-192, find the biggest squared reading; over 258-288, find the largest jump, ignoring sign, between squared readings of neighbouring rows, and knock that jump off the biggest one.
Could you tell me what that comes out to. 223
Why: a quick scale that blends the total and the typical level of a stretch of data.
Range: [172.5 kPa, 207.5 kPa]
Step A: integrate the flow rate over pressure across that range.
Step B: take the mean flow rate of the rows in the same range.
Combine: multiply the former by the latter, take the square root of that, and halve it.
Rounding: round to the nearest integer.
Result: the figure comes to 41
